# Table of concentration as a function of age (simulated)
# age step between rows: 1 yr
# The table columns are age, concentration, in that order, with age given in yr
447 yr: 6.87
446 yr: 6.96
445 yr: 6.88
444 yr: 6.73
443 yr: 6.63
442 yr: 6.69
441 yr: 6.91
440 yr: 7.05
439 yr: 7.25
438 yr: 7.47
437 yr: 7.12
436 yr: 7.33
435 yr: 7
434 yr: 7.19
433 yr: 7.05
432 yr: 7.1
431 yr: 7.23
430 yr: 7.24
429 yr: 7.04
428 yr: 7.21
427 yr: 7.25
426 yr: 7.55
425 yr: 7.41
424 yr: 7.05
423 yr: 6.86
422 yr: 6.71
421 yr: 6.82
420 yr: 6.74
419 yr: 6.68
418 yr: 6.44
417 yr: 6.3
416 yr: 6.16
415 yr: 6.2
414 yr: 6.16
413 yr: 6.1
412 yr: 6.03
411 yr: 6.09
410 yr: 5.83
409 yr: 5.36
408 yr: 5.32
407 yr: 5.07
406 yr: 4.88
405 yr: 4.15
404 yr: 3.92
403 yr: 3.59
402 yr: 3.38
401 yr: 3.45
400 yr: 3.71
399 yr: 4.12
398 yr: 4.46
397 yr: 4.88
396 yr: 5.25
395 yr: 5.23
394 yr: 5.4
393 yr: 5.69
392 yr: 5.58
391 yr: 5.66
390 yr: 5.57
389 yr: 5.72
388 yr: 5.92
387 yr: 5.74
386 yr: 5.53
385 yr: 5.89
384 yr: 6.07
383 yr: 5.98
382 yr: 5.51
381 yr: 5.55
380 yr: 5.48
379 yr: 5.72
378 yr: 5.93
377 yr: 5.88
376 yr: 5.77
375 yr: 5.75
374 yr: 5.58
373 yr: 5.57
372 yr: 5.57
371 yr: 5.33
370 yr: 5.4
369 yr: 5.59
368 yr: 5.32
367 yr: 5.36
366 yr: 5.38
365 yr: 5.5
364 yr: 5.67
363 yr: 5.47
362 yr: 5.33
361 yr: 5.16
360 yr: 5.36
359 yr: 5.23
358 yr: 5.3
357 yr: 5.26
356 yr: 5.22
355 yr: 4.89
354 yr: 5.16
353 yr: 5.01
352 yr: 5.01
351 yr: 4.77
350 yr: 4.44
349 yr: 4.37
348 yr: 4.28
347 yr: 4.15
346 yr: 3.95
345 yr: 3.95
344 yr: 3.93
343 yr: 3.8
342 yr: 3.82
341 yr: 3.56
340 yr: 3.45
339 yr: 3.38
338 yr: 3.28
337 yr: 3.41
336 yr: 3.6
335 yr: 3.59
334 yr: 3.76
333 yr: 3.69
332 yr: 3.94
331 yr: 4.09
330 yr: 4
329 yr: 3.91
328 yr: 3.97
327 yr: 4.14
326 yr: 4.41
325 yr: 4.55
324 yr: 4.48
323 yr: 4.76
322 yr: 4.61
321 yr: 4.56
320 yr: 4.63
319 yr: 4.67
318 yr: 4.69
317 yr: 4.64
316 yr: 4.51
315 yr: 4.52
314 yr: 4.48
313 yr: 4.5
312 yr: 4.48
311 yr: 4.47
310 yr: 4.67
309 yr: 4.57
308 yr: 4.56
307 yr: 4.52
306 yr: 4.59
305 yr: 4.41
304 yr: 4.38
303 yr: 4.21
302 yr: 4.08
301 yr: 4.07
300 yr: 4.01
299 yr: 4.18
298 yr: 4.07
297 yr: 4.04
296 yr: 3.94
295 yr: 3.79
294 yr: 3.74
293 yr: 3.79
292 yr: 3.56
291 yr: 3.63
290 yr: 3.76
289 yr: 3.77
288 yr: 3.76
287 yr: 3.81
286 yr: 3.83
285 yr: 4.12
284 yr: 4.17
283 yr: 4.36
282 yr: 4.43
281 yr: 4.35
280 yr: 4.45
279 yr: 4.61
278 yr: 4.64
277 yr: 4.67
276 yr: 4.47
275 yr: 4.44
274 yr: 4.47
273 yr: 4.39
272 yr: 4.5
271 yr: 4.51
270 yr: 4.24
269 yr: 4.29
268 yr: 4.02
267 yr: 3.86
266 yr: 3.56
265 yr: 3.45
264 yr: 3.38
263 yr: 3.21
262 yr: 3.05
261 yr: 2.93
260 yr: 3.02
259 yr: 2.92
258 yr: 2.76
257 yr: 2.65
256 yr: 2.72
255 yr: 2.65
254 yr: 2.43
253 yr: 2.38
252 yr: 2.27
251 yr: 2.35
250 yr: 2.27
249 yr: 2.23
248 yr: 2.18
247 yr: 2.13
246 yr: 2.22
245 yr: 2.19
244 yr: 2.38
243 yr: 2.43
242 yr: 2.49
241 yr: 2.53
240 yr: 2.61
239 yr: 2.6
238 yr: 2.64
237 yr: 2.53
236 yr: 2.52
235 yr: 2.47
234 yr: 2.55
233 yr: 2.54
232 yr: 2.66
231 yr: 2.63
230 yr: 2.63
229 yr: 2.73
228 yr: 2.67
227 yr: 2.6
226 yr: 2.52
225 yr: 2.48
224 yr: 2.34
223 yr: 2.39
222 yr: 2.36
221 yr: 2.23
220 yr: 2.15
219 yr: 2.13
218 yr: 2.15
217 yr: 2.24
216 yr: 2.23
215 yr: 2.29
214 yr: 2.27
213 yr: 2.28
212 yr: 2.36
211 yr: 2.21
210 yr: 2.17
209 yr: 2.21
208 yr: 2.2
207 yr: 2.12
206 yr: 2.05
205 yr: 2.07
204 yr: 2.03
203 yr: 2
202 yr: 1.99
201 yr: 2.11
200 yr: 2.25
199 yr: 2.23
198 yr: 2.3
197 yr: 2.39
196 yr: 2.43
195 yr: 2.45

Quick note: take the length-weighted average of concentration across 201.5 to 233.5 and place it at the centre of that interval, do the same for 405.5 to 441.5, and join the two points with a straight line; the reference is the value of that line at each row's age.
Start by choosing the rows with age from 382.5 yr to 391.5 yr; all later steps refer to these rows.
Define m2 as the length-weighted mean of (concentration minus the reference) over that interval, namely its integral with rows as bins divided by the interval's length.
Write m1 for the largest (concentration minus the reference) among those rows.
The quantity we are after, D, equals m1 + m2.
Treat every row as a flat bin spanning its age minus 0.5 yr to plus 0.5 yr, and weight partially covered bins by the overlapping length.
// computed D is 0.2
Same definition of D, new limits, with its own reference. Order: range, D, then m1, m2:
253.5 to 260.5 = -0.6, -0.18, -0.41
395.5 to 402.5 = -2.8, -0.82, -1.95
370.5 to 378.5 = 0.3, 0.24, 0.06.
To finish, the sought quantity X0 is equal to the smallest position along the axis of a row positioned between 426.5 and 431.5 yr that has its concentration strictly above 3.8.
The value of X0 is 427 yr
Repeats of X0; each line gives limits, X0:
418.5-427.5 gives 419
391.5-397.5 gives 392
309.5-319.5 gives 310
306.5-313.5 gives 307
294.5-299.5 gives 296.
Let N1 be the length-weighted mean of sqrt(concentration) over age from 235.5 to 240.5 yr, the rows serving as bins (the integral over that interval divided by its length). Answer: 1.6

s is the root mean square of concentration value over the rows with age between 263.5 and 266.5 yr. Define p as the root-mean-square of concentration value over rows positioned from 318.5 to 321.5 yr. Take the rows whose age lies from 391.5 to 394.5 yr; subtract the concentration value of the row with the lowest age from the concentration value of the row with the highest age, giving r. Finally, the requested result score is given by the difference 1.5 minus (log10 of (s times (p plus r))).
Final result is 0.31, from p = 4.6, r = -0.18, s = 3.5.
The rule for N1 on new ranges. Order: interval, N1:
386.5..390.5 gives 2.4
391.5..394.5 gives 2.4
